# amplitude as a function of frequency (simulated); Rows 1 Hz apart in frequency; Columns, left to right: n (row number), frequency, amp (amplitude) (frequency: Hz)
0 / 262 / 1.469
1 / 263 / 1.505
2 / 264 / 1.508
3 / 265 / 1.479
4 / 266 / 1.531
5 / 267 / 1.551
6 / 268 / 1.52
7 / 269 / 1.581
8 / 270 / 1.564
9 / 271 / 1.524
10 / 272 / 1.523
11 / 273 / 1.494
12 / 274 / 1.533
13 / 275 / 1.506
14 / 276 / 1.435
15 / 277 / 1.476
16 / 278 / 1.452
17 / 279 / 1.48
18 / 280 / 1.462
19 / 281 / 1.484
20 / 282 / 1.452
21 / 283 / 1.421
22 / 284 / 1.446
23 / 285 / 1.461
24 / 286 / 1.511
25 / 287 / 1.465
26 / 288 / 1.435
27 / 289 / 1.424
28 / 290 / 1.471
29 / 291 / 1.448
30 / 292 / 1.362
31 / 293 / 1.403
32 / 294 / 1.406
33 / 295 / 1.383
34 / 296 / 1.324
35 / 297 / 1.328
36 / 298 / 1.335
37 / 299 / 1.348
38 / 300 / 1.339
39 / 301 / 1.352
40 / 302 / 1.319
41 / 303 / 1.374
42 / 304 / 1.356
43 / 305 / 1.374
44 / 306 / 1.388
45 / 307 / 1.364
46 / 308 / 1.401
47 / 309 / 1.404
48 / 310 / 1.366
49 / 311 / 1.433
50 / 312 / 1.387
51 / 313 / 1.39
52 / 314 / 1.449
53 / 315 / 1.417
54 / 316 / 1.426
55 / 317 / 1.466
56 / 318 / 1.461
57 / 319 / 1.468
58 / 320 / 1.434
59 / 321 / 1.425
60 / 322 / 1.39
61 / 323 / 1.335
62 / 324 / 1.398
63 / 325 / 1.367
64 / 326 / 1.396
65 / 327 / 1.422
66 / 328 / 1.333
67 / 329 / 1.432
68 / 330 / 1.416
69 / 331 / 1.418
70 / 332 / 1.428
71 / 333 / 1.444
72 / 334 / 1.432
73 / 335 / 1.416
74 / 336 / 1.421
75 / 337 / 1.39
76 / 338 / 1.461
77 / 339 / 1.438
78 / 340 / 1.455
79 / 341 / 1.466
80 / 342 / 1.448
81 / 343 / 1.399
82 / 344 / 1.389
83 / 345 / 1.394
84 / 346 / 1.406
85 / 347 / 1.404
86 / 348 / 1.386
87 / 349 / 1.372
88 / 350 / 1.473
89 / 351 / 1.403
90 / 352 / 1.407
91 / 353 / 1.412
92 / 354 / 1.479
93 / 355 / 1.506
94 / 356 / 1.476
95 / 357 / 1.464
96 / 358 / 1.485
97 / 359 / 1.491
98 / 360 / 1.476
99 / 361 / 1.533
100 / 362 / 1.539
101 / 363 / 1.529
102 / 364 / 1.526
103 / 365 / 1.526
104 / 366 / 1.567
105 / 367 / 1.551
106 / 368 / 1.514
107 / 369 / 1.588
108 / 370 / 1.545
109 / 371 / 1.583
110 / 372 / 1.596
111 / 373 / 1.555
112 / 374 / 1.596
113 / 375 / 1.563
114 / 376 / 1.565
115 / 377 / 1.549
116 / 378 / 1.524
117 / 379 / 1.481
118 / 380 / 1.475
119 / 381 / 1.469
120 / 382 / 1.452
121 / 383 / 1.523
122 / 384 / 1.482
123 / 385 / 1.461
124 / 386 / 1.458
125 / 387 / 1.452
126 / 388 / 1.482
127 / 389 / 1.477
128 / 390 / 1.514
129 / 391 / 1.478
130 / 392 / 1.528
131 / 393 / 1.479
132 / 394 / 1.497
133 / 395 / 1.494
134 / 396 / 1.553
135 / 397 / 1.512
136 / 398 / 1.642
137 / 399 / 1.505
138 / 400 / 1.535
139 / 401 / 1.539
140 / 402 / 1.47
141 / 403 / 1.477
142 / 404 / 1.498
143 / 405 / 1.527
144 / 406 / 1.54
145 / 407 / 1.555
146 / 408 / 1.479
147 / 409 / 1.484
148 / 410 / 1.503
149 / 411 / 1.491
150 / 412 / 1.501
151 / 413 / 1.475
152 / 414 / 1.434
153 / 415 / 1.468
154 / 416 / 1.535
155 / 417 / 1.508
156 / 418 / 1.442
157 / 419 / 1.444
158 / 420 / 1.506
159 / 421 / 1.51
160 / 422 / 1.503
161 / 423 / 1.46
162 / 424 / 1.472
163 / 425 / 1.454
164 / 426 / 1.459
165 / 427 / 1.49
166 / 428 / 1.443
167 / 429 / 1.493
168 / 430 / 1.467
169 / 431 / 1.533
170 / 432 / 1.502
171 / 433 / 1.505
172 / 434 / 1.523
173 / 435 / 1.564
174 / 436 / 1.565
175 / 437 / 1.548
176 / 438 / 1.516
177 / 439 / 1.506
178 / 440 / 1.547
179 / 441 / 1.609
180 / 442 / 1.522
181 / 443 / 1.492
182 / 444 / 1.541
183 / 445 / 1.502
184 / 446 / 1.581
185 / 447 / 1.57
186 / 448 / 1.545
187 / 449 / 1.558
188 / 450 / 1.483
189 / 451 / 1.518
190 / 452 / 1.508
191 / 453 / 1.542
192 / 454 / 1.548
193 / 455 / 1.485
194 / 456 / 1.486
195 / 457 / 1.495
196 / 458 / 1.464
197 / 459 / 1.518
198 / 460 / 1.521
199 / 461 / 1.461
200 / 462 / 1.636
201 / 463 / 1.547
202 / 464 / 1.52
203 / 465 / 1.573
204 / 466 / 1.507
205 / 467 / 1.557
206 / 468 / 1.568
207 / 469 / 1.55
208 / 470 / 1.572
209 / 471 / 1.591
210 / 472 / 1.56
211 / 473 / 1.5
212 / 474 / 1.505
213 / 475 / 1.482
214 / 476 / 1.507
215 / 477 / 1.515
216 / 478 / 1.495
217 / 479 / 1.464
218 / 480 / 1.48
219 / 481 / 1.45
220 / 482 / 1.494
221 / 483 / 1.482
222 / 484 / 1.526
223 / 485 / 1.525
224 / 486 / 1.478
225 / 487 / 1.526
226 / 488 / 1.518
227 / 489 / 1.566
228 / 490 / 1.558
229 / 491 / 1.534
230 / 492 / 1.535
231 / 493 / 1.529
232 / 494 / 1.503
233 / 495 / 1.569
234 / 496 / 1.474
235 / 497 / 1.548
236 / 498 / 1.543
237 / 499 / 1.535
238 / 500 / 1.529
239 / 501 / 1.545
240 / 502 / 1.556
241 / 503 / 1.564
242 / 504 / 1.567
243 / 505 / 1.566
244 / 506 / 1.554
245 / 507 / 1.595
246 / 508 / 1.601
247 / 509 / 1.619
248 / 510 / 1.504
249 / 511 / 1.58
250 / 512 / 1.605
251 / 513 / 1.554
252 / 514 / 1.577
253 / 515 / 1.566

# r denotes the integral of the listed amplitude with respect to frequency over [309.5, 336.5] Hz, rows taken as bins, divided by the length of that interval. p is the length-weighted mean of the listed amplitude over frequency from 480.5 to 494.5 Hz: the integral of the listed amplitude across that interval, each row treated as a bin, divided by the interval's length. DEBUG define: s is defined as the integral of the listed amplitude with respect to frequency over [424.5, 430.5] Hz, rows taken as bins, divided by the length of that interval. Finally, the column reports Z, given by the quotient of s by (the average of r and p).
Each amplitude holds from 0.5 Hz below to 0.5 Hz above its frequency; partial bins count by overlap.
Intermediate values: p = 1.52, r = 1.41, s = 1.47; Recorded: 1.00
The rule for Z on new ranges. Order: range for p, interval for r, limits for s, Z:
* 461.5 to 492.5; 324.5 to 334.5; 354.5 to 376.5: 1.05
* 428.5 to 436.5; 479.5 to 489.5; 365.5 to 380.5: 1.03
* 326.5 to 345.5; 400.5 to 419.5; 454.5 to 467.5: 1.04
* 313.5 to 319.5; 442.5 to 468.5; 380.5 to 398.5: 1.01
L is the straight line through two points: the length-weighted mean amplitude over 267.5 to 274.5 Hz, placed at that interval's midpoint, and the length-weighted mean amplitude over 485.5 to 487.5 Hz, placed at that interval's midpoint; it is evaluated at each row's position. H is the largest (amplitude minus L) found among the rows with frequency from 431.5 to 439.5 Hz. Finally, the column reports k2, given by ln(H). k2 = -2.9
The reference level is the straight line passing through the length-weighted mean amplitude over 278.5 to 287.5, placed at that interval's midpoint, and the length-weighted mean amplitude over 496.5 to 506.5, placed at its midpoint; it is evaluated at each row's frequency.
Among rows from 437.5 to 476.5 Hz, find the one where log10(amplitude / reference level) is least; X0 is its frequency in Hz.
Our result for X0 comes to 461 Hz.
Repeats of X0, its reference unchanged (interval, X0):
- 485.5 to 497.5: 496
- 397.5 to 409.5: 402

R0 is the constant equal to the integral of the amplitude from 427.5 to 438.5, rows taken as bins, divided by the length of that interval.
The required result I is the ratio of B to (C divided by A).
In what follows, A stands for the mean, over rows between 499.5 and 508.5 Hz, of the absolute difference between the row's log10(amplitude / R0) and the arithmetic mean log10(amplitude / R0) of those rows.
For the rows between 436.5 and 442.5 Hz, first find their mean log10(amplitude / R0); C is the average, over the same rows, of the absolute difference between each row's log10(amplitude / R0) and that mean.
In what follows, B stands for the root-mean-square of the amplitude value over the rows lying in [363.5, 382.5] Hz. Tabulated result 0.92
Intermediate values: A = 0.0045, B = 1.54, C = 0.0075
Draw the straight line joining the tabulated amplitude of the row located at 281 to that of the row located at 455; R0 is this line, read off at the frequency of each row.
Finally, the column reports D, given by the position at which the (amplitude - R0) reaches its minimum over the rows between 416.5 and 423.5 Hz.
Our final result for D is 418 Hz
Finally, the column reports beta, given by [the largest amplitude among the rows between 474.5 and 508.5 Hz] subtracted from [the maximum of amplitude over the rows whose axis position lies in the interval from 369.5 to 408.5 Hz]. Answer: 0.04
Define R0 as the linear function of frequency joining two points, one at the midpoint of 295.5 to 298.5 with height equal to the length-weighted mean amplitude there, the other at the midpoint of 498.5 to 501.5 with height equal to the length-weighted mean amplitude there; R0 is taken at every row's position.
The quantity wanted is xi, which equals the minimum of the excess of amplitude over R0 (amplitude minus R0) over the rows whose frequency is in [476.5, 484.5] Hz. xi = -0.07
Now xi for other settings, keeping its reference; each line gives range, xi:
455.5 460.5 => -0.03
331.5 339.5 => 0.02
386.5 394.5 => 0.03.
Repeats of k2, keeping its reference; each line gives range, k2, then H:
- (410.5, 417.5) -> -3.8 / 0.022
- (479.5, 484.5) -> -3.7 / 0.024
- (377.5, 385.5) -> -5.1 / 0.006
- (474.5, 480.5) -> -4.5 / 0.012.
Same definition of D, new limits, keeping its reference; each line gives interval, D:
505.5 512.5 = 510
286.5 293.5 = 292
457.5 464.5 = 461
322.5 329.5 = 328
